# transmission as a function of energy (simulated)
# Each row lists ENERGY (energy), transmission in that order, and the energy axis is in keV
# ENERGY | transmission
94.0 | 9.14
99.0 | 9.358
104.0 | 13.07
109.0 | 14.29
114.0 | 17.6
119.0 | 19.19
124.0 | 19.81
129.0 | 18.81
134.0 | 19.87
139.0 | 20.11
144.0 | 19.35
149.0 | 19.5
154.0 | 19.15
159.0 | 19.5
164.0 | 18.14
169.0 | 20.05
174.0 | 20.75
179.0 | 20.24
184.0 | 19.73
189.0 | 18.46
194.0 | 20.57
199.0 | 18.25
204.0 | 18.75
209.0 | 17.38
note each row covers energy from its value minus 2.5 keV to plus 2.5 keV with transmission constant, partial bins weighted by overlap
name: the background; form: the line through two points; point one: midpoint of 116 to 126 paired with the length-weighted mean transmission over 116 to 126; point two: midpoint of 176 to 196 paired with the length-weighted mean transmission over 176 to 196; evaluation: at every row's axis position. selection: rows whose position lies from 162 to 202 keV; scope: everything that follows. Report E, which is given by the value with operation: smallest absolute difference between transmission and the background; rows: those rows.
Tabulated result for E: 0.013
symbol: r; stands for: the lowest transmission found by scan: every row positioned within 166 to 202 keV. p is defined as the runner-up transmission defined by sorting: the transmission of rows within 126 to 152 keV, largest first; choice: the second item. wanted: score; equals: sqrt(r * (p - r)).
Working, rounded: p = 19.87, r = 18.25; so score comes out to 5.4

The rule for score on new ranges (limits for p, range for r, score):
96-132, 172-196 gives 3.7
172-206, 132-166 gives 6.6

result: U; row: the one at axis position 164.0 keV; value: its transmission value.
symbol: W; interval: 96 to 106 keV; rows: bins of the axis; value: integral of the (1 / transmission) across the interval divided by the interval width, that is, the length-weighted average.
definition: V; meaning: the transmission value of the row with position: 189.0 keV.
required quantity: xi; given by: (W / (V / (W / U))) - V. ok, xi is -18.5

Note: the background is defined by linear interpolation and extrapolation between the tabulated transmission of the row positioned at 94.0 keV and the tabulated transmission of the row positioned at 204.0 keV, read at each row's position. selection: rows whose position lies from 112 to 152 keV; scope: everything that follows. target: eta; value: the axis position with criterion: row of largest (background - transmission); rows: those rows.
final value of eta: 149.0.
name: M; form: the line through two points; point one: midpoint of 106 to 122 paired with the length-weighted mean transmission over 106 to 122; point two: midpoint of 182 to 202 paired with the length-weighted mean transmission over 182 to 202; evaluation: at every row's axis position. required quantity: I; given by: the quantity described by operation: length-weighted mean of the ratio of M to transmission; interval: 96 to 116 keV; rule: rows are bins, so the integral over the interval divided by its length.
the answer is 1.32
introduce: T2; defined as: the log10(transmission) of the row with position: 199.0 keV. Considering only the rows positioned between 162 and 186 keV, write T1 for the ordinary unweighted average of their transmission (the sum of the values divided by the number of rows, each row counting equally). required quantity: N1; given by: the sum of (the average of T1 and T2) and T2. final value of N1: 11.8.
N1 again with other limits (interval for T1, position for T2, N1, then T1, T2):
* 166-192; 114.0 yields 11.8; 19.8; 1.25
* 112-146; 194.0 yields 11.6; 19.2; 1.31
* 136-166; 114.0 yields 11.5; 19.3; 1.25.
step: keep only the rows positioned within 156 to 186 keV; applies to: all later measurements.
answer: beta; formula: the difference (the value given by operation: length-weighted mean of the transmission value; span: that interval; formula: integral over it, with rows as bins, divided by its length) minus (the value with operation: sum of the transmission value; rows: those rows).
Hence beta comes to -98.7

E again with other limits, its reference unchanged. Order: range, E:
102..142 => 0.188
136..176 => 0.047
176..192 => 0.013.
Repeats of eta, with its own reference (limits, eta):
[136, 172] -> 164.0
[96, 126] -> 99.0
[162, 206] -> 199.0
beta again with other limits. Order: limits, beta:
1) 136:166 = -96.4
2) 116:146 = -97.6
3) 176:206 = -96.6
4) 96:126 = -77.9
